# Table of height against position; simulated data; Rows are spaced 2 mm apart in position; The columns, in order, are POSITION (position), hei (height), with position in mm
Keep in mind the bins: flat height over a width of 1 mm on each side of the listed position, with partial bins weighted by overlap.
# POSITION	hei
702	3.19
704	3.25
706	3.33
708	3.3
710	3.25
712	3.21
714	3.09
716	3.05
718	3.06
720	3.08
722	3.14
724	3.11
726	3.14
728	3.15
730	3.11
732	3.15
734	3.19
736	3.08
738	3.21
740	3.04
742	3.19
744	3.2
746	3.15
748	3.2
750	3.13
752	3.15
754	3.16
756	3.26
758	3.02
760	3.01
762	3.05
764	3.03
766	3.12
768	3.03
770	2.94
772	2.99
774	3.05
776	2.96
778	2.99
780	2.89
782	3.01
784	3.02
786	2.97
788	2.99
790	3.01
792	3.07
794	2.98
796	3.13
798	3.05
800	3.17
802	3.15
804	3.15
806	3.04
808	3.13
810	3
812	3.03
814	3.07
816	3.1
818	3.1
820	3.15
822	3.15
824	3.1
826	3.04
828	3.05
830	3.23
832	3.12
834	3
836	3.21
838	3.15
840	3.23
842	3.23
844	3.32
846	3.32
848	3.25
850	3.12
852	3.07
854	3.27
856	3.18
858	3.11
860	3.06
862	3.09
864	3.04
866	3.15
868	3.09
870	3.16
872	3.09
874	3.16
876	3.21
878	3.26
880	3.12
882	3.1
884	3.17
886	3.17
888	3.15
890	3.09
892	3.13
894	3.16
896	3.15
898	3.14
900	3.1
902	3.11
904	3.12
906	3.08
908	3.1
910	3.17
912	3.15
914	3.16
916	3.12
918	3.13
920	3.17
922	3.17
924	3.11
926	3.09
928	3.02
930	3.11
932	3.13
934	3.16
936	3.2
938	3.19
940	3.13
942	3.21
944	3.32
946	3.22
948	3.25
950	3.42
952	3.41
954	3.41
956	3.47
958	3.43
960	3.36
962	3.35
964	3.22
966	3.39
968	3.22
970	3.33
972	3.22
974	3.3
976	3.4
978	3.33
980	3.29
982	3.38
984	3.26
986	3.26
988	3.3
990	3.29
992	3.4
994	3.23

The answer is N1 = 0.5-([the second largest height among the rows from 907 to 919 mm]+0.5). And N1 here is -3.16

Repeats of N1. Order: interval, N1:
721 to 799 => -3.21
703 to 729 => -3.30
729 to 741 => -3.19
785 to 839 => -3.21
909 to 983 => -3.43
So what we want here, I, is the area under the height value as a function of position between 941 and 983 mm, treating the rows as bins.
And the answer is 140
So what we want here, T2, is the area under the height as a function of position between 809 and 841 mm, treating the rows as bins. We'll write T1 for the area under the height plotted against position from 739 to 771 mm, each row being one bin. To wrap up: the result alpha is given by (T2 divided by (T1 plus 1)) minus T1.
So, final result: -98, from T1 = 99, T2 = 99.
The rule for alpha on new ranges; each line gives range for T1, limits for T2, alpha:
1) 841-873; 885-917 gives -100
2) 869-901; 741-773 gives -100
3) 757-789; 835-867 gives -95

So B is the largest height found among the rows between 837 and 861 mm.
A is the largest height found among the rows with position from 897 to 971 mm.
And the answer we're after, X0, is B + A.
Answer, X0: 6.79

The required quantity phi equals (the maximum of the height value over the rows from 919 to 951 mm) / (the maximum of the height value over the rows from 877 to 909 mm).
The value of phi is 1.05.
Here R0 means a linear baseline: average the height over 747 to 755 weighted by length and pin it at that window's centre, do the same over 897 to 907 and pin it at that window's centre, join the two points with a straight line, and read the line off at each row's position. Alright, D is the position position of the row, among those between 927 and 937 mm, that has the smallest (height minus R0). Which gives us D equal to 928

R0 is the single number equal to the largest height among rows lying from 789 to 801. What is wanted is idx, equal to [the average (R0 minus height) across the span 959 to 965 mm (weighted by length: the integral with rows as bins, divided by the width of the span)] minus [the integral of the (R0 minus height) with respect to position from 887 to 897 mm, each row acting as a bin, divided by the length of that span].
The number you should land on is -0.17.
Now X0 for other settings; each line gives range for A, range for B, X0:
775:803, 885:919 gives 6.34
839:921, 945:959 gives 6.79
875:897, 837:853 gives 6.58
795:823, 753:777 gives 6.43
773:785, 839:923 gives 6.37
